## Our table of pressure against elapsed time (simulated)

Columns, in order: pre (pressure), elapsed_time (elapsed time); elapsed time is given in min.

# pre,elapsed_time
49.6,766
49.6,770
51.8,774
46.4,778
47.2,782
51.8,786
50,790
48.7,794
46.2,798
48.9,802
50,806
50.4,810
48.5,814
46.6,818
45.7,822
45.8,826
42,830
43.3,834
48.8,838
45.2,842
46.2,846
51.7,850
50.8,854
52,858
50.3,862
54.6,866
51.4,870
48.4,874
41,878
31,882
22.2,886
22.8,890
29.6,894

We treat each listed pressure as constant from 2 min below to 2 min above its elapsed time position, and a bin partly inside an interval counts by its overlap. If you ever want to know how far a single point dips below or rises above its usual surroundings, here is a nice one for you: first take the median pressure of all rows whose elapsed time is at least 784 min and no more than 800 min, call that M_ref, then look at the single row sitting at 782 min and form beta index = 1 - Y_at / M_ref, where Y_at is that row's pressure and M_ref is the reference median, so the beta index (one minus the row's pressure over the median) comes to 0.04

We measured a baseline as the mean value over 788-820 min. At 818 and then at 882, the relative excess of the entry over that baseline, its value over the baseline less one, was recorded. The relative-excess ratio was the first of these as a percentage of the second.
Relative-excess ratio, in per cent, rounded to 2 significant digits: 12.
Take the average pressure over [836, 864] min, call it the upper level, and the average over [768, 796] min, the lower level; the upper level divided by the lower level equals 1.00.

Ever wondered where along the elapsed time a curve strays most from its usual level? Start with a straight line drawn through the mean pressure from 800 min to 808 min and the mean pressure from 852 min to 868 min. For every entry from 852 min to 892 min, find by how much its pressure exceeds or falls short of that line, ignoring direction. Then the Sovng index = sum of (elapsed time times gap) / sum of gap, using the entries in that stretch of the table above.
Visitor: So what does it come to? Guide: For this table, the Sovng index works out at 883.7 min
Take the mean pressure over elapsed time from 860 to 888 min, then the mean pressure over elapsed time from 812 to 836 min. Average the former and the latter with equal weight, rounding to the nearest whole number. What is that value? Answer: 44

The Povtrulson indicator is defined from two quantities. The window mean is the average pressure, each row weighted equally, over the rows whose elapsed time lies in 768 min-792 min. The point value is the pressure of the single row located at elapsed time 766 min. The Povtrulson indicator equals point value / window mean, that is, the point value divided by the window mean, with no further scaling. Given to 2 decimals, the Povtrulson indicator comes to 1.00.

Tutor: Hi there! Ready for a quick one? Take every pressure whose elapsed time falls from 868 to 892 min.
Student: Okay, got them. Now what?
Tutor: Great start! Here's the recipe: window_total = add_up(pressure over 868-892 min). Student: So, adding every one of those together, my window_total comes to 217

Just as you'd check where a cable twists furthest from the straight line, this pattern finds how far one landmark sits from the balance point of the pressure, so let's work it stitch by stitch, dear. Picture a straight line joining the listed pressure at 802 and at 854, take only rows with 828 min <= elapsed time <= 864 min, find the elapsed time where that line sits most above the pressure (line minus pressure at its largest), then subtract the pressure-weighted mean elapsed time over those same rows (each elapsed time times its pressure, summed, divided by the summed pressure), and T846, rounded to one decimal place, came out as -16.6 min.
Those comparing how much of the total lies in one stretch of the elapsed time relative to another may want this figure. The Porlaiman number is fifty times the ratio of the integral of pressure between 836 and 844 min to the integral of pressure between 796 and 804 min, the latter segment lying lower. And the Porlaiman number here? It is 49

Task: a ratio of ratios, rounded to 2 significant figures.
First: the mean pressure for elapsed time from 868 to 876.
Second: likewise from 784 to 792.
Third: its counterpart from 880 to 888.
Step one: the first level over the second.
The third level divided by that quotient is 27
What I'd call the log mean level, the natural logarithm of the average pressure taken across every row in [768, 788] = 3.90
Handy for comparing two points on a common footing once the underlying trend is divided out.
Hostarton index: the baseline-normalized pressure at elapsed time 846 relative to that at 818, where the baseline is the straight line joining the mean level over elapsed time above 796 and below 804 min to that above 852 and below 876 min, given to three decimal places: 0.959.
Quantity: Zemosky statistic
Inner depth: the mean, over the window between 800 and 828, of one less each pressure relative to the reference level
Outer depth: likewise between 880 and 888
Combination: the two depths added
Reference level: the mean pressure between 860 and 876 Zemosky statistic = 0.543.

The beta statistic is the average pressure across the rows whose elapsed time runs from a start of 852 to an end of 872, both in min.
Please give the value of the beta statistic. 51.8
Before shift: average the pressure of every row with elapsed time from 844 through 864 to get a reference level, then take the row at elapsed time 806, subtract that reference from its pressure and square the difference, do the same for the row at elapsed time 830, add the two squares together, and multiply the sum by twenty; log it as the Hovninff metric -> 1346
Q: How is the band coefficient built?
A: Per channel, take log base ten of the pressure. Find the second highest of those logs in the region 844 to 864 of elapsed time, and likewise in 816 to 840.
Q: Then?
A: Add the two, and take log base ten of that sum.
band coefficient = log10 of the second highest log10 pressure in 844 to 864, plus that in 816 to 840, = 0.529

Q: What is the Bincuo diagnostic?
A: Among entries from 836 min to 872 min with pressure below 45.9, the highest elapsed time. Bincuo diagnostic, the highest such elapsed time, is 842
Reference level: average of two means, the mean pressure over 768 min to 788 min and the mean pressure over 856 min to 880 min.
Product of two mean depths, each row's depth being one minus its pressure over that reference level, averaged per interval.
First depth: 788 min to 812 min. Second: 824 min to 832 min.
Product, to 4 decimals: 0.0010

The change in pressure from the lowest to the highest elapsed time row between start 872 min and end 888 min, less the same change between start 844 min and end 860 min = -32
